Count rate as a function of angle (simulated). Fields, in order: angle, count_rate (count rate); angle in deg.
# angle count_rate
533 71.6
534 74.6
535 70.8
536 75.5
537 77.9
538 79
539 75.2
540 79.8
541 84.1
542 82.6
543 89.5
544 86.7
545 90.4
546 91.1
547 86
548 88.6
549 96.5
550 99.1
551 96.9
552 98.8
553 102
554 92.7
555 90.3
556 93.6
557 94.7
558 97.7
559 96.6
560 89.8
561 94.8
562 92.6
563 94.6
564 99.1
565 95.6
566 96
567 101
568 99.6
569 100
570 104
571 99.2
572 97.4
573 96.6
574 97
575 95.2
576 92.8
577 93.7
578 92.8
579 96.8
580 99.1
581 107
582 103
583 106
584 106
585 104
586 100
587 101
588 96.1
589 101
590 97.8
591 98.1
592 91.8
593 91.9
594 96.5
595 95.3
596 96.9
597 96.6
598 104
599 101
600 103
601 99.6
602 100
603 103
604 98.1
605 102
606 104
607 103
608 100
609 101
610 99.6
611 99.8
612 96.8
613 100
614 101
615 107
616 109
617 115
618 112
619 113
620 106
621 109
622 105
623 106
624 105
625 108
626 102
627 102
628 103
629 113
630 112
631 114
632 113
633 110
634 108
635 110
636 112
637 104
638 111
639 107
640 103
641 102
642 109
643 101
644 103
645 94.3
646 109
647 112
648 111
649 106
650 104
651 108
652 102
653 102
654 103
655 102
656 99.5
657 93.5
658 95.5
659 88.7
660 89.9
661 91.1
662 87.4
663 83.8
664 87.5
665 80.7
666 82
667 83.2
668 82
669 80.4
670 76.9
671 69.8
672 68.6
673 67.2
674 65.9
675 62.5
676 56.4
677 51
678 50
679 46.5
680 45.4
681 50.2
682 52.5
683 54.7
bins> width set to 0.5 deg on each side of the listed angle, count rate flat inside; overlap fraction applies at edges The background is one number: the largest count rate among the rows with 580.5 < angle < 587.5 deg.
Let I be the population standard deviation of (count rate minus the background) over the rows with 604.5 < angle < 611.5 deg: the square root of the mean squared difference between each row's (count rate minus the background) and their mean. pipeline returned 2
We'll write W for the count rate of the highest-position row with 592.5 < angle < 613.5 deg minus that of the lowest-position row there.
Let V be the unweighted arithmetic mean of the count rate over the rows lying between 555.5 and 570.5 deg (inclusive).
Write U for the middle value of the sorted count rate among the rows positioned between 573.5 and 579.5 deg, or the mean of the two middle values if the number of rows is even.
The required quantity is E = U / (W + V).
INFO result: 0.90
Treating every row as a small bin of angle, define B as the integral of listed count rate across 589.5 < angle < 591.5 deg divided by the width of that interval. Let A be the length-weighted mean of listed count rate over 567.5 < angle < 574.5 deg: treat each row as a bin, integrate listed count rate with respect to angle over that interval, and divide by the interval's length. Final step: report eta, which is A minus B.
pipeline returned 1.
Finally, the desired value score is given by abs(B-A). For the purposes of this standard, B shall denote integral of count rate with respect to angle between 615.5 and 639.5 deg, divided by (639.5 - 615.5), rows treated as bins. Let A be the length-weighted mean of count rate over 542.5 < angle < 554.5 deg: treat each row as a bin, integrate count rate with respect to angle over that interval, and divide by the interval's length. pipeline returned 16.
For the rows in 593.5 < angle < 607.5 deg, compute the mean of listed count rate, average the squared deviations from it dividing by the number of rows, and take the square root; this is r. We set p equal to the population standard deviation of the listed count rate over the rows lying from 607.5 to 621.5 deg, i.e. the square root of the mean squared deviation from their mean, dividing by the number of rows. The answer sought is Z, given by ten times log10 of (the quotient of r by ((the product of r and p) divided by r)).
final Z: -3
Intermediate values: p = 5.7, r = 3.0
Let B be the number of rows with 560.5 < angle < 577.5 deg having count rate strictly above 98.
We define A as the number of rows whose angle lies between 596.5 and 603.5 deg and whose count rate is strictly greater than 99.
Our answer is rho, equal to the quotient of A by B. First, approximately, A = 6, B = 6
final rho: 1.0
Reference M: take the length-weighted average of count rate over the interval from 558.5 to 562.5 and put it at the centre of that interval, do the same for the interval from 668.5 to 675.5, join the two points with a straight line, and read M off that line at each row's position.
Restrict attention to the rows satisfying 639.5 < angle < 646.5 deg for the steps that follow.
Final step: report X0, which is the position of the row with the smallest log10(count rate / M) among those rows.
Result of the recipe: 645 deg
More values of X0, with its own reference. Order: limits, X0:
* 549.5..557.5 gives 555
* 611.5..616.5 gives 612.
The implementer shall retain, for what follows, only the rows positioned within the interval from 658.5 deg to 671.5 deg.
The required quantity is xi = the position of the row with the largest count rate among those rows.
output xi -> 661 deg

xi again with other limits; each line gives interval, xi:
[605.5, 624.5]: 617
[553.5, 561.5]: 558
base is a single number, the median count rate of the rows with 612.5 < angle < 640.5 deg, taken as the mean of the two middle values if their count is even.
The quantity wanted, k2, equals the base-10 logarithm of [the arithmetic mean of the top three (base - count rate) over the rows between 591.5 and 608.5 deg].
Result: 1.2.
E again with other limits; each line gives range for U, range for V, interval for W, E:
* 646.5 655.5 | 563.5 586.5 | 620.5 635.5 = 1.04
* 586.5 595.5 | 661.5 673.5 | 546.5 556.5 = 1.11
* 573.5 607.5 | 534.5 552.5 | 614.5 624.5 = 1.18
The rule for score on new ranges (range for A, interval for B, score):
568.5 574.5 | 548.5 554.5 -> 1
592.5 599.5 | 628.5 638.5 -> 13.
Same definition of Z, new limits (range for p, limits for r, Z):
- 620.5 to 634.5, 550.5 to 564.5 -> -1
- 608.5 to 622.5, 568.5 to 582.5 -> -1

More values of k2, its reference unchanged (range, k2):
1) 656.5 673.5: 1.6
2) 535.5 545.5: 1.5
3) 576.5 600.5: 1.2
